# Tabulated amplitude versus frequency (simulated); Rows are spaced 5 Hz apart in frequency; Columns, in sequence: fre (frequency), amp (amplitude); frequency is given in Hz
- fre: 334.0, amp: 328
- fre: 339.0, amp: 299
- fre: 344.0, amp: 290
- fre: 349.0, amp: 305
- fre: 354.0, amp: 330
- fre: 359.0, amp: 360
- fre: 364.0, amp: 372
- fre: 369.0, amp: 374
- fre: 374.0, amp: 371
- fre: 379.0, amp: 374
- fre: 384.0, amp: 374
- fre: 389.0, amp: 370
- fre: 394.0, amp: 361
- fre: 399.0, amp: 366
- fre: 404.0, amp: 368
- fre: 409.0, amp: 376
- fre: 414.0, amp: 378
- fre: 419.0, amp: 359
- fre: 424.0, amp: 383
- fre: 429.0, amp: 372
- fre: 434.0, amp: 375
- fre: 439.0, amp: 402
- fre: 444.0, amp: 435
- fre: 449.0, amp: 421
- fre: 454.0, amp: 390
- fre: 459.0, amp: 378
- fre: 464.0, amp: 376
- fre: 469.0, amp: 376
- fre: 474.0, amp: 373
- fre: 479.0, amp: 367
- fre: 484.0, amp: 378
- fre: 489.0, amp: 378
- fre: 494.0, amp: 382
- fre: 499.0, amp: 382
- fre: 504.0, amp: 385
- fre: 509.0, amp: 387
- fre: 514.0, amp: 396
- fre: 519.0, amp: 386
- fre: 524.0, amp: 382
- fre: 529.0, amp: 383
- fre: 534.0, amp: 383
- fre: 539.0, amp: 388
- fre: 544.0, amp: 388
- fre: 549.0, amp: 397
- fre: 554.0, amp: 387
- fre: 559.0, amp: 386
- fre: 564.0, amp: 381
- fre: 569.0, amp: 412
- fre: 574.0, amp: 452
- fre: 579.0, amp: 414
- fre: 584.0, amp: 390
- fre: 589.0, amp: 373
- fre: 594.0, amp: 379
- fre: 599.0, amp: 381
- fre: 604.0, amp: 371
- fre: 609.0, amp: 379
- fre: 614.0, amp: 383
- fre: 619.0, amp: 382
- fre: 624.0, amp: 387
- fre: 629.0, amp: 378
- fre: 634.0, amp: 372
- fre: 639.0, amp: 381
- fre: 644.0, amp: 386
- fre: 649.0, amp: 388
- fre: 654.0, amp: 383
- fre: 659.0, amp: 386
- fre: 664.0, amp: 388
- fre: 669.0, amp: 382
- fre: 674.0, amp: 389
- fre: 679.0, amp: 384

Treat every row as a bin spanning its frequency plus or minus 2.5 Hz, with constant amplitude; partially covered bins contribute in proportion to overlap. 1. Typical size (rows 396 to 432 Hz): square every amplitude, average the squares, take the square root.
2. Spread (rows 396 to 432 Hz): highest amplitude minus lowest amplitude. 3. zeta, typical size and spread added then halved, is 198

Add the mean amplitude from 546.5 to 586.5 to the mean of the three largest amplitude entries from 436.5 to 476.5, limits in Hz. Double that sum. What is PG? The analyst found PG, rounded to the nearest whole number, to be 1643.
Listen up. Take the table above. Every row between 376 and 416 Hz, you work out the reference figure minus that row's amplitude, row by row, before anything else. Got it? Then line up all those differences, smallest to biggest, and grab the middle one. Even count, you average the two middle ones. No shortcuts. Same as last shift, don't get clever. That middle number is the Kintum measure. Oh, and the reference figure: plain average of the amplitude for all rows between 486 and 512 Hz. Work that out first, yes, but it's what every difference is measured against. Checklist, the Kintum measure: 11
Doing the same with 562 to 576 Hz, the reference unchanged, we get -29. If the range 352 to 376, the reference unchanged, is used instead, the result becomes 12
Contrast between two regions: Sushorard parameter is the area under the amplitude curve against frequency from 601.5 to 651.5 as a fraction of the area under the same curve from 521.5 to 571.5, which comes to 0.98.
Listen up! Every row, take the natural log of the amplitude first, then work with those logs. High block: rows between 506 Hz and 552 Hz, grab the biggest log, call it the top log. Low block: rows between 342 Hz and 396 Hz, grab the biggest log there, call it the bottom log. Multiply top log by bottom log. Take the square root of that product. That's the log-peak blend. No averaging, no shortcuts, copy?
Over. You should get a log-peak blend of 5.95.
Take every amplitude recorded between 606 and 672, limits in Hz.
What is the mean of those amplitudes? 383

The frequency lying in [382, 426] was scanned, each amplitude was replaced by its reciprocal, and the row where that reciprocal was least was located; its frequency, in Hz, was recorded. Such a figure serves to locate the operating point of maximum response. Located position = 424.0 Hz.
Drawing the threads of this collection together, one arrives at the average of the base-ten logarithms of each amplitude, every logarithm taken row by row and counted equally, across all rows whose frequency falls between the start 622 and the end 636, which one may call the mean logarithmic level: 2.58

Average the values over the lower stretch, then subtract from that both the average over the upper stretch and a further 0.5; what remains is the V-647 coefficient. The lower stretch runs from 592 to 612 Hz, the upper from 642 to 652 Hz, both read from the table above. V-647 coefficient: -10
